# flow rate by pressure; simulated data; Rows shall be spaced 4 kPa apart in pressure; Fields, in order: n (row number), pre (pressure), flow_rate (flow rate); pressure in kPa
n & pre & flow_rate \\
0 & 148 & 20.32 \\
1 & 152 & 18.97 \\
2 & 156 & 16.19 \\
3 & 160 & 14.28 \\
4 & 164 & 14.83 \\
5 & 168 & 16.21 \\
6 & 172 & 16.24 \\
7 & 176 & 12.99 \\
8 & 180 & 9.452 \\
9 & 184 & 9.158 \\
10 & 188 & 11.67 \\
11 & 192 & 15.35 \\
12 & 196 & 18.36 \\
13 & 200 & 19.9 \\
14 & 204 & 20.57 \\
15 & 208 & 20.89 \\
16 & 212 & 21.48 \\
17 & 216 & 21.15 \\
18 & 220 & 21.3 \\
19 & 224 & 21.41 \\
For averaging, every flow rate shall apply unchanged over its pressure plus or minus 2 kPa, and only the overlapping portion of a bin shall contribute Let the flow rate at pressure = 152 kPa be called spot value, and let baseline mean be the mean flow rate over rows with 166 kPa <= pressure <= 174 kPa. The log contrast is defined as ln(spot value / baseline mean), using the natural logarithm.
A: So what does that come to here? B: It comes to 0.2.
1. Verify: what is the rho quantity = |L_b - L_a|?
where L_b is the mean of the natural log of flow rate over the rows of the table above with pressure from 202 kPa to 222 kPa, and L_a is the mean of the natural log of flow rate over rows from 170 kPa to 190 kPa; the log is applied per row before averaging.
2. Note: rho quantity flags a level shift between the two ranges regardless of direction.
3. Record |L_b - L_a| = 0.6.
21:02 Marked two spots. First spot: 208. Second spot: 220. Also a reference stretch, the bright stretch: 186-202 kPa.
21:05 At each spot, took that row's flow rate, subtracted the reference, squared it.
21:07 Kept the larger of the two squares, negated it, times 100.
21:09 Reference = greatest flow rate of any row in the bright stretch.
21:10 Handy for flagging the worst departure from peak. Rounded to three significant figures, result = -196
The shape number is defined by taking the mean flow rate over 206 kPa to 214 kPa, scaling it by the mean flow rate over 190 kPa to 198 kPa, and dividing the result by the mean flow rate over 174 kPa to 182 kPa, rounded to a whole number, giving 32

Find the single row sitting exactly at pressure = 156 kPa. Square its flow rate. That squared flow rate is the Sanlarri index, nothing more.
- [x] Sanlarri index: 262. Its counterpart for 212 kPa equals 461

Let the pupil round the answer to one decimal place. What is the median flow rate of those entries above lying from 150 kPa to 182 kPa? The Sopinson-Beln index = 15.5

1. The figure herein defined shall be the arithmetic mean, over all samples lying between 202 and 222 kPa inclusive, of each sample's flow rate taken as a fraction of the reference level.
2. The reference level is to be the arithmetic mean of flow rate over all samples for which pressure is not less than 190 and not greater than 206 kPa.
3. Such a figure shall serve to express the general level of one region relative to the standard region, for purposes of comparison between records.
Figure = 1.1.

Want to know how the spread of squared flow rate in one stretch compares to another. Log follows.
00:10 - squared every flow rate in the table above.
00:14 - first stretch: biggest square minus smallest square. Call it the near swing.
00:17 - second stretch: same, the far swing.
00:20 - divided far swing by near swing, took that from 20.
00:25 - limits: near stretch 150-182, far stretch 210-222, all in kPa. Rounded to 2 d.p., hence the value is 19.95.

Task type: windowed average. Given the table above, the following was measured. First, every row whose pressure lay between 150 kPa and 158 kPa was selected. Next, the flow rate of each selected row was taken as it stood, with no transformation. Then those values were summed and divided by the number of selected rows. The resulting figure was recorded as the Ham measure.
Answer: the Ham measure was 18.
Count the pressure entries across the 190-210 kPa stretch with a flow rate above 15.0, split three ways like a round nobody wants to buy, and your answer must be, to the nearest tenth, 1.7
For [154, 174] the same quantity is 1.0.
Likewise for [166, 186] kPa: 0.7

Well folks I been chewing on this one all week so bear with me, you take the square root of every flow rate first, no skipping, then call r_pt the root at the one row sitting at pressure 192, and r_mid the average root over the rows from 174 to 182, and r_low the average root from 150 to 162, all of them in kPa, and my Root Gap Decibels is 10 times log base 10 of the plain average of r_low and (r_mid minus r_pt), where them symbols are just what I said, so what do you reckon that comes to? 2.40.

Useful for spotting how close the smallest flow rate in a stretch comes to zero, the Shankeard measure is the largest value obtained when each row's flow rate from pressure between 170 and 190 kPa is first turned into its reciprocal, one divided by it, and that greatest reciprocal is 0.11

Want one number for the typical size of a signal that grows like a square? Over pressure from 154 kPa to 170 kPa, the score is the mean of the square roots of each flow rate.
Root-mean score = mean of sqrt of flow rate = 3.92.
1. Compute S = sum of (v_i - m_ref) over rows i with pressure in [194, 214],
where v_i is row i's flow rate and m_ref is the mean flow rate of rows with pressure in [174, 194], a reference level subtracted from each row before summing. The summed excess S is 43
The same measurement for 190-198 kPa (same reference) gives 10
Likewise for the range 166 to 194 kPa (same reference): 9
